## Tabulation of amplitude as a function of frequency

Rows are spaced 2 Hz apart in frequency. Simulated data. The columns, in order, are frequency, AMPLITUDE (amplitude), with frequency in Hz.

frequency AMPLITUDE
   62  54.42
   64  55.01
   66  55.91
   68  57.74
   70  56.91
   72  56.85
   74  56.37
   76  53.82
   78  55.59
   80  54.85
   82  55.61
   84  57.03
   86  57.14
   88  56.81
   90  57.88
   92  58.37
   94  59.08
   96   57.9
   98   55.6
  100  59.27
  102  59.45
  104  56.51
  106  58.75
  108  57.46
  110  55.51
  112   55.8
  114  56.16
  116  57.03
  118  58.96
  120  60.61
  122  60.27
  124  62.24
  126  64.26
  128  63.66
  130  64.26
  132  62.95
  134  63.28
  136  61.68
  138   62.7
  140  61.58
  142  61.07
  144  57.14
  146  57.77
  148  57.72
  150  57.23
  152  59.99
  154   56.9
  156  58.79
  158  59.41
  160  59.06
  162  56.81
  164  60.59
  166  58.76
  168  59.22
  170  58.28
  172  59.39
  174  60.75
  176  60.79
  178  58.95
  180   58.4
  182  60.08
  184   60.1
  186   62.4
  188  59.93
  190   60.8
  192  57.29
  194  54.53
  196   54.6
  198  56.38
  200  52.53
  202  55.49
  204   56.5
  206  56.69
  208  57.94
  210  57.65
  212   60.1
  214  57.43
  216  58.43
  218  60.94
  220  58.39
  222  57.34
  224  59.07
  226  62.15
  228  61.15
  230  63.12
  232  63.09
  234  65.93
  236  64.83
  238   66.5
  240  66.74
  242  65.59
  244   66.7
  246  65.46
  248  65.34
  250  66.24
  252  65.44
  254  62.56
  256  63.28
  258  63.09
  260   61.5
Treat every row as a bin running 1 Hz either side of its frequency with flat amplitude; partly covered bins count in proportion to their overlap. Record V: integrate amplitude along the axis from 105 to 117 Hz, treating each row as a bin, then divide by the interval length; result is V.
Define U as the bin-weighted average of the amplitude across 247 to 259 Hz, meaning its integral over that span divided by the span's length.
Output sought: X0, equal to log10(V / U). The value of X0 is -0.054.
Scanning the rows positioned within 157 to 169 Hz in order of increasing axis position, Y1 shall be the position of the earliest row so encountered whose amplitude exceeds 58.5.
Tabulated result 158 Hz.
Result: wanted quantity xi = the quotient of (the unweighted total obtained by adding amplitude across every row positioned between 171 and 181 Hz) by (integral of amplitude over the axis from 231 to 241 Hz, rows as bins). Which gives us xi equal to 0.46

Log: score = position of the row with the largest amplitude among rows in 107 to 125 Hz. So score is 124 Hz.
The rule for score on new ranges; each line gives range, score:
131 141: 134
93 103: 102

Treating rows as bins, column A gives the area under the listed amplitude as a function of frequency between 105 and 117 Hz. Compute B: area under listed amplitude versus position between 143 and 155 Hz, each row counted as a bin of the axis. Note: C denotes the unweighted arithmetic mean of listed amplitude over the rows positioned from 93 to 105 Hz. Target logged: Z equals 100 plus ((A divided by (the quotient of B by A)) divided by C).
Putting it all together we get 112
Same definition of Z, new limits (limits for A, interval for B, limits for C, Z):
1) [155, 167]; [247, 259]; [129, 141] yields 110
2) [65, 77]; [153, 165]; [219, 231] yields 111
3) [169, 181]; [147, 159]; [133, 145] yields 112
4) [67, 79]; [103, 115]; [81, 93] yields 112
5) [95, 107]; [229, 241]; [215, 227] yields 110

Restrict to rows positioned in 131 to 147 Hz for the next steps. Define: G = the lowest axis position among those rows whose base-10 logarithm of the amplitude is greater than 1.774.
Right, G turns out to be 132 Hz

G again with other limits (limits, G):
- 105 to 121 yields 120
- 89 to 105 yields 102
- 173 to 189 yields 174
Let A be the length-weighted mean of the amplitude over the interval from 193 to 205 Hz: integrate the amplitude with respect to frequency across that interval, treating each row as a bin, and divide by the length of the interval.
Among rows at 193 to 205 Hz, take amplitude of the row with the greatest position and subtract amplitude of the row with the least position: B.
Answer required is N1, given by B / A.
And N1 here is 0.04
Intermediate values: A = 55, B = 2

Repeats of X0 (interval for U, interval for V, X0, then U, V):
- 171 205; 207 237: 0.017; 58.2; 60.5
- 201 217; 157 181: 0.012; 57.5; 59.2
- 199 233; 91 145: 0.007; 58.7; 59.7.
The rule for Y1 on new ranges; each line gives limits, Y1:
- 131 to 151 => 132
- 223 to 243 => 224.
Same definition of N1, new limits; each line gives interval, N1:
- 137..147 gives -0.08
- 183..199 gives -0.06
